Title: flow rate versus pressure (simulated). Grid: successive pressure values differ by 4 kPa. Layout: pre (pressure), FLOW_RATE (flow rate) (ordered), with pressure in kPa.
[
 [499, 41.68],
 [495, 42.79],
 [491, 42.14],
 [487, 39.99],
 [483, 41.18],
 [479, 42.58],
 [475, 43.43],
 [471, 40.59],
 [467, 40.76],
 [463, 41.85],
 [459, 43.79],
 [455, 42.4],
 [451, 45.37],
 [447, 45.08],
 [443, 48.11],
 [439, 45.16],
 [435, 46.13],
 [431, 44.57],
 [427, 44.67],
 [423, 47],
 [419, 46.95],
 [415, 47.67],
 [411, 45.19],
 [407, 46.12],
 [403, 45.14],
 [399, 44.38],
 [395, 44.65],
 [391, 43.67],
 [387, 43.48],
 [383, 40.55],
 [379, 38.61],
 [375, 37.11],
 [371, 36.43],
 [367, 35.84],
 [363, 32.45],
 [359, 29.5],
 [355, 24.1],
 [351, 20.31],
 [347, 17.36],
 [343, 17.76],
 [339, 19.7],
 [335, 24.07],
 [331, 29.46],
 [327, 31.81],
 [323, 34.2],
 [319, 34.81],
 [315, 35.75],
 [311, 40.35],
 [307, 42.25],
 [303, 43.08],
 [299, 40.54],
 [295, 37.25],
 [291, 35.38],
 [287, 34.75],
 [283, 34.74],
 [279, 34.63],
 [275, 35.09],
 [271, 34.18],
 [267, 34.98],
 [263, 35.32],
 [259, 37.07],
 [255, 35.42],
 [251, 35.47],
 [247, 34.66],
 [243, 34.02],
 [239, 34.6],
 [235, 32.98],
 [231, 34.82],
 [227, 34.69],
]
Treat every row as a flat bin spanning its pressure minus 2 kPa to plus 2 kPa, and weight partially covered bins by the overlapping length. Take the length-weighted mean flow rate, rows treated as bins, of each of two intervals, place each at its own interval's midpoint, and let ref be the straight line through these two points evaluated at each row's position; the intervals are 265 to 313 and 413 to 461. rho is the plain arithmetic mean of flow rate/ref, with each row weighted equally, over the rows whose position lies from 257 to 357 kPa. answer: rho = 0.85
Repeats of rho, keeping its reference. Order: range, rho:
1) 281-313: 1.02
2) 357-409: 0.93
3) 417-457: 1.00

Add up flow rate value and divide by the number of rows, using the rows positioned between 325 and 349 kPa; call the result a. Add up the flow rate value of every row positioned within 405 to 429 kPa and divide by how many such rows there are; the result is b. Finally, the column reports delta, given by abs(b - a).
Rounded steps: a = 23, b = 46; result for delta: 23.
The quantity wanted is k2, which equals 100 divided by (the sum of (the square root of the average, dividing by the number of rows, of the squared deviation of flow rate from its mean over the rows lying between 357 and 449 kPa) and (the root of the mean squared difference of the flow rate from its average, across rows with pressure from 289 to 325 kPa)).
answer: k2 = 12.2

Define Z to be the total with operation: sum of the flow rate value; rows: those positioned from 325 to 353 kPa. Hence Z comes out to 160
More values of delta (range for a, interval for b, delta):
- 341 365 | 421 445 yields 22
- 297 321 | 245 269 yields 4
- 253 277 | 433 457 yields 10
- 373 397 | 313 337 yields 10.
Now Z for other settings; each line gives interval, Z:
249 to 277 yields 248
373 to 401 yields 292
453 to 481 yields 295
